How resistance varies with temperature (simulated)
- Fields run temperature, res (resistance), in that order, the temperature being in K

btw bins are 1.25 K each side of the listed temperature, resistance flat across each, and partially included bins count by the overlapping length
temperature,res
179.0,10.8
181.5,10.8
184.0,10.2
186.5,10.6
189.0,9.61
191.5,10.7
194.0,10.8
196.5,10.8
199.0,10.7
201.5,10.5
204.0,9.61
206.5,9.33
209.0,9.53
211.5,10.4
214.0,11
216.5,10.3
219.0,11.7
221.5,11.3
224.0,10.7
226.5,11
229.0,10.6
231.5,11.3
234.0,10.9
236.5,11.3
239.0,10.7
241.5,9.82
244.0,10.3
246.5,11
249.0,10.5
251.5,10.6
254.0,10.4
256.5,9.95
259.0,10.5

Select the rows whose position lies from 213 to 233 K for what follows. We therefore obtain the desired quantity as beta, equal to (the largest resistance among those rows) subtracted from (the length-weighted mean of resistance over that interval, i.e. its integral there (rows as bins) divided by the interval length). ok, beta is -0.71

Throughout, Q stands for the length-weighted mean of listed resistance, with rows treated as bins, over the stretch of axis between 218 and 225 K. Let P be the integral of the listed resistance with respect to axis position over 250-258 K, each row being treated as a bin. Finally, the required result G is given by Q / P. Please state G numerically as 0.136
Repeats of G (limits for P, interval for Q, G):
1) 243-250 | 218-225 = 0.151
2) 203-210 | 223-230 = 0.162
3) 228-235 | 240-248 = 0.136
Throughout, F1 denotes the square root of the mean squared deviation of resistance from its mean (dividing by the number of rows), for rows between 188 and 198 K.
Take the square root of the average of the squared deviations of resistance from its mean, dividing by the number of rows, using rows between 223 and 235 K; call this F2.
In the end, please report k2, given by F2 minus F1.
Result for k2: -0.26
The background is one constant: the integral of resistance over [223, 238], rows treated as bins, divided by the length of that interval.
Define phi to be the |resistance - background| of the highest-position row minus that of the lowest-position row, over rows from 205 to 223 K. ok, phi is -1.3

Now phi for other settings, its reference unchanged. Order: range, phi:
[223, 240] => 0.0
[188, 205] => 0.0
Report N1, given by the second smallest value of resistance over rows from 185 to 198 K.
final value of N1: 10.6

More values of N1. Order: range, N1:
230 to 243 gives 10.7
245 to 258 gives 10.4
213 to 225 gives 10.7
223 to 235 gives 10.7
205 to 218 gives 9.53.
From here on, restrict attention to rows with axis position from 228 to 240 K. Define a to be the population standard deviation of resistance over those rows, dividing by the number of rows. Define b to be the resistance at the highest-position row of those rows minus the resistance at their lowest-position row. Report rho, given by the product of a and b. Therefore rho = 0.03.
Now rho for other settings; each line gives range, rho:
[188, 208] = -0.16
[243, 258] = -0.11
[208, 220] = 1.58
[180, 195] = 0.00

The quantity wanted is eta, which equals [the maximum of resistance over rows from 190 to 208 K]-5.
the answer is 5.8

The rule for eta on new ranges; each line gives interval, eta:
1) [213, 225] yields 6.7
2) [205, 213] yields 5.4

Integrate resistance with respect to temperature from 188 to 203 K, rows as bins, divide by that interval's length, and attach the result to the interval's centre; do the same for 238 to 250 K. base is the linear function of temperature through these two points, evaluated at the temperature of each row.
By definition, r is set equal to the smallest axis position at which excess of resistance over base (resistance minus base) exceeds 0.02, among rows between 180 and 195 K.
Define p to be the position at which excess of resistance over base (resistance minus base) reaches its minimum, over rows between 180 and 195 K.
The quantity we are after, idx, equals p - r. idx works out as 7.5 K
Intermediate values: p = 189.0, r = 181.5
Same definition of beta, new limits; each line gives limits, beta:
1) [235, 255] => -0.72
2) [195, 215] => -0.77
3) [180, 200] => -0.27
